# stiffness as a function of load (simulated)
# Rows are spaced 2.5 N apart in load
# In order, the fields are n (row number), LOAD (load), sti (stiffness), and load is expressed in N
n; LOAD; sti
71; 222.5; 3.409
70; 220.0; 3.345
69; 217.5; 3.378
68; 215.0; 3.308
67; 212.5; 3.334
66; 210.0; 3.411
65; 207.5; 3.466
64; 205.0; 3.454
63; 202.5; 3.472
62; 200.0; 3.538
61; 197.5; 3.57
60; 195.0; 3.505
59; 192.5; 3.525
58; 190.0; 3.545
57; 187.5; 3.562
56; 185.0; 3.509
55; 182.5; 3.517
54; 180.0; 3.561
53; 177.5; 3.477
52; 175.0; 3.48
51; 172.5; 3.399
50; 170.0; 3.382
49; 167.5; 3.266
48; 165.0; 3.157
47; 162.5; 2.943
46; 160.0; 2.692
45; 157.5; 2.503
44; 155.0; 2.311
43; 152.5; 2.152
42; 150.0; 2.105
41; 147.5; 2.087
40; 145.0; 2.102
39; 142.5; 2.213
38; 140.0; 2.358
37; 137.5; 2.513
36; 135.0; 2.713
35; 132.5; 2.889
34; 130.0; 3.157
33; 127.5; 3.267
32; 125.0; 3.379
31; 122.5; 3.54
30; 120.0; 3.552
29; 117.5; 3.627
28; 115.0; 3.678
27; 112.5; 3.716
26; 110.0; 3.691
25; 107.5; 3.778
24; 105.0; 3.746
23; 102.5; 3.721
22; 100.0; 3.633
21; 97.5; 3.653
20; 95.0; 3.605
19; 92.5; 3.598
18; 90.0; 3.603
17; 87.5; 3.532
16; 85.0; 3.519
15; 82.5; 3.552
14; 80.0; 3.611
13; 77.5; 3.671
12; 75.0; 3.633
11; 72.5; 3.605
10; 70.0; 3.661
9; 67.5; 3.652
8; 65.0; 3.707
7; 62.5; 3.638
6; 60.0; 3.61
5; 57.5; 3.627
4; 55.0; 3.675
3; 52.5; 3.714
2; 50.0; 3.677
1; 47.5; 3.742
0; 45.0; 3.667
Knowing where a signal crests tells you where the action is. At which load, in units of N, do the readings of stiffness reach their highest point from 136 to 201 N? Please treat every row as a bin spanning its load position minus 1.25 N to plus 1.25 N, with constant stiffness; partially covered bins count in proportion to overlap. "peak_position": 197.5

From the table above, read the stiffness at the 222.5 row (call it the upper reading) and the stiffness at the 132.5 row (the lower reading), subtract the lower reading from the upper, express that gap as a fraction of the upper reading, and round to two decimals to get 0.15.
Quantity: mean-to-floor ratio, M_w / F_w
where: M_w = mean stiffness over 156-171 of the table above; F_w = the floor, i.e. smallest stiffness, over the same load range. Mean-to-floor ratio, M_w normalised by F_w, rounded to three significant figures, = 1.19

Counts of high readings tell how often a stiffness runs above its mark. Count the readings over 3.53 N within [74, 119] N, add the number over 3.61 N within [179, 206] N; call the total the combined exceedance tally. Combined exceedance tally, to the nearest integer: 17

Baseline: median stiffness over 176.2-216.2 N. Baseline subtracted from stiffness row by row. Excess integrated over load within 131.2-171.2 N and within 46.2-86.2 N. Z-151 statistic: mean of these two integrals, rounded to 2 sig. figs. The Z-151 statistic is -16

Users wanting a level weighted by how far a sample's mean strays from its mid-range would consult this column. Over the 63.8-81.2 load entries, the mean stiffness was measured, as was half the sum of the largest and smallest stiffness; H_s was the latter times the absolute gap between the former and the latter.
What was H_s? 0.027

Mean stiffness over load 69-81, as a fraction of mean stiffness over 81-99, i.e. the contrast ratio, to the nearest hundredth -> 1.02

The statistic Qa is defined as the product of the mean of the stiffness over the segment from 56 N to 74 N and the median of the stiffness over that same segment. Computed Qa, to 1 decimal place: 13.3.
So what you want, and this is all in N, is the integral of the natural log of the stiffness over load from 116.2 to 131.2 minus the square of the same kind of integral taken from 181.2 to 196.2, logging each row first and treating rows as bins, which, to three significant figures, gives -339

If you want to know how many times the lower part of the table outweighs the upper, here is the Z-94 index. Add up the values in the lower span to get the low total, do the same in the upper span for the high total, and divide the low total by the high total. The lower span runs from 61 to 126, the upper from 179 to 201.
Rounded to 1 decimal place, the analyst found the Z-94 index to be 3.0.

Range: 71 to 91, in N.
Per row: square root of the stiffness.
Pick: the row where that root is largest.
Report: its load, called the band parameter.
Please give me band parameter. 77.5 N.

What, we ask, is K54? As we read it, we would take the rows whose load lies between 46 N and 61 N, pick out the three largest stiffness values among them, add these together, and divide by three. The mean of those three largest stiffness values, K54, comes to 3.71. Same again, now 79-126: 3.75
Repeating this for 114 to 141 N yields 3.62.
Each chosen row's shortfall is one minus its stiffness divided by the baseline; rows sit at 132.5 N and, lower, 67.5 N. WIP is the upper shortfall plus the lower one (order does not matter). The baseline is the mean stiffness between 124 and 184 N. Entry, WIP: -0.29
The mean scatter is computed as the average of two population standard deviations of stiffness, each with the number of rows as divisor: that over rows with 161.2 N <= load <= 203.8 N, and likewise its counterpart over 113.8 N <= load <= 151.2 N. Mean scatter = 0.38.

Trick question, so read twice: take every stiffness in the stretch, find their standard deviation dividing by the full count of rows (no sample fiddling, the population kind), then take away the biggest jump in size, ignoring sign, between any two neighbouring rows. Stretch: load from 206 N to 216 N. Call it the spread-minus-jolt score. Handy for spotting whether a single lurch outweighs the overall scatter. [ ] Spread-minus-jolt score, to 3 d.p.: -0.014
